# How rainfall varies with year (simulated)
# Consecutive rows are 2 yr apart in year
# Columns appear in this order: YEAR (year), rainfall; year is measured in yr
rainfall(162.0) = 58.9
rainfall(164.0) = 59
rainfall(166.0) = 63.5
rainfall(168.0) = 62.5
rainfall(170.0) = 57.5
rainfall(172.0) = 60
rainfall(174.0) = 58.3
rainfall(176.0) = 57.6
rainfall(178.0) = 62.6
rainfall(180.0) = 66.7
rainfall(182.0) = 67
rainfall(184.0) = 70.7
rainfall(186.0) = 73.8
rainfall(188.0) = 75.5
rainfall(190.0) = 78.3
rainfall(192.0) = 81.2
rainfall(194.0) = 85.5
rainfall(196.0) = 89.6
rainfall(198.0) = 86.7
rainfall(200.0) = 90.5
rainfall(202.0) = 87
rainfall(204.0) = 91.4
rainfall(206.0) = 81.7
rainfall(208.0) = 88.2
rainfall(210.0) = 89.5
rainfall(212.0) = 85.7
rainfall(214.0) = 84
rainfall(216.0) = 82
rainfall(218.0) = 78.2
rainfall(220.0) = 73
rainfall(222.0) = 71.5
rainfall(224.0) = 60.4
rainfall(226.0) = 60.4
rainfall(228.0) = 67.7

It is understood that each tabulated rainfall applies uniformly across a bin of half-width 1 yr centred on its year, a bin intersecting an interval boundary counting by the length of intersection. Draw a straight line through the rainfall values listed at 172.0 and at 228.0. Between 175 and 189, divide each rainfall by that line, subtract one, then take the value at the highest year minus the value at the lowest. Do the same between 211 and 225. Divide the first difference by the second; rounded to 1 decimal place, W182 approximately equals -0.6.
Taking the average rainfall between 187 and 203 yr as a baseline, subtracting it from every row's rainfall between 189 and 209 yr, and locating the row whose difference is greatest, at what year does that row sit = 204.0 yr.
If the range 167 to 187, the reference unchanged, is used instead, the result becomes 186.0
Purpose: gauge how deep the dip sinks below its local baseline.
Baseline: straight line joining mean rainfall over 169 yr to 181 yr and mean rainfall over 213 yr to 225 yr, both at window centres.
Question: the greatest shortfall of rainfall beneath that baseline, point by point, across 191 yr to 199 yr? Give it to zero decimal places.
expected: -15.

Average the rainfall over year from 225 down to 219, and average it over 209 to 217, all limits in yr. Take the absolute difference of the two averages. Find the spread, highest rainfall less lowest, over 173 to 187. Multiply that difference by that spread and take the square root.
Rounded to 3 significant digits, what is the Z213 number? 16.6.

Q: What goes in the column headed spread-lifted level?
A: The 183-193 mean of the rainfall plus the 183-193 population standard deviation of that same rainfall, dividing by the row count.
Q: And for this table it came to 80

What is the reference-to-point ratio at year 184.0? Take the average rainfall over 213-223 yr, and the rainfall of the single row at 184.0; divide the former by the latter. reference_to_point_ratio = 1.1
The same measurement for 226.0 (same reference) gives 1.3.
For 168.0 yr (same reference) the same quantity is 1.2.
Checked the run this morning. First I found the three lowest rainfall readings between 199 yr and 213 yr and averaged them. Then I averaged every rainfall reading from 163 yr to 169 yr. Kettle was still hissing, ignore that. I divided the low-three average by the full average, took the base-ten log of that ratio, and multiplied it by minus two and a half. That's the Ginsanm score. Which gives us -0.35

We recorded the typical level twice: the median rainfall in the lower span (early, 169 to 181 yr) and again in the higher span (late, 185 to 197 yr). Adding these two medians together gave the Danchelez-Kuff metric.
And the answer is 139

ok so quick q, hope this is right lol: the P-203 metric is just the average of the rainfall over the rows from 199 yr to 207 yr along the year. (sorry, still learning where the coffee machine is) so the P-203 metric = 88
